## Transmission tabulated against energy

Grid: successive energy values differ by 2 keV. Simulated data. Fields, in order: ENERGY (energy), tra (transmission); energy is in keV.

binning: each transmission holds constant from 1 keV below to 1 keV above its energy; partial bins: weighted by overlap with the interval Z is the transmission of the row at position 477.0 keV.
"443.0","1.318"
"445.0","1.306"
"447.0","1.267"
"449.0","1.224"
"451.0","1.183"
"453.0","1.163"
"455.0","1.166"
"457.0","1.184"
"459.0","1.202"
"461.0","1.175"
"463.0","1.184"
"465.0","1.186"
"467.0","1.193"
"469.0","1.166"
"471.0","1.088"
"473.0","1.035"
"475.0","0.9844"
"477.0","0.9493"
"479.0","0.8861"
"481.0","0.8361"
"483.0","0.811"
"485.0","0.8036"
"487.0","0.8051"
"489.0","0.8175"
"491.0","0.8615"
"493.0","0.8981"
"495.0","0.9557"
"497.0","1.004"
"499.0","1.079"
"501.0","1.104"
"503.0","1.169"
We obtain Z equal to 0.9493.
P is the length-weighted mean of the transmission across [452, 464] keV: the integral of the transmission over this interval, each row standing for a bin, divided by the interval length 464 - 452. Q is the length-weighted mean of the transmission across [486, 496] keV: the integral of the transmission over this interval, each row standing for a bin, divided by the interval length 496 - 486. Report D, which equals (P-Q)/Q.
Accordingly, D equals 0.36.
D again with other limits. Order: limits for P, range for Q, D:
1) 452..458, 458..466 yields -0.01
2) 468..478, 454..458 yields -0.11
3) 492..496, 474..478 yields -0.04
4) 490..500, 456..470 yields -0.19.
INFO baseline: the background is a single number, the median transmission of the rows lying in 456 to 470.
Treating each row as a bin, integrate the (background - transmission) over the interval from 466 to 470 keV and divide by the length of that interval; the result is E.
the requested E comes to 0.00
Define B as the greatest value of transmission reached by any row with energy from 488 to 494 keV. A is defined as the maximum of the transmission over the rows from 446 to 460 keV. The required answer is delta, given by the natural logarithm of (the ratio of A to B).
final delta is 0.34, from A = 1.267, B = 0.8981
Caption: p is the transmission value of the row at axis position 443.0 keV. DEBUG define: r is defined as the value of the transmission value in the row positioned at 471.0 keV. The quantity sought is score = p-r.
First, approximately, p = 1.318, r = 1.088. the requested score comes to 0.23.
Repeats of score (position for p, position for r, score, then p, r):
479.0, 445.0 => -0.42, 0.8861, 1.306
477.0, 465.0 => -0.24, 0.9493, 1.186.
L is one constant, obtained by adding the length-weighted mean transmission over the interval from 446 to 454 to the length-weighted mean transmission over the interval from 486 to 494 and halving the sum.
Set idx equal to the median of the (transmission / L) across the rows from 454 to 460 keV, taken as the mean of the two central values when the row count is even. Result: 1.15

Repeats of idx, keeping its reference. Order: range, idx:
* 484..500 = 0.86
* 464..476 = 1.10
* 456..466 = 1.15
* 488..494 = 0.84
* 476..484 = 0.84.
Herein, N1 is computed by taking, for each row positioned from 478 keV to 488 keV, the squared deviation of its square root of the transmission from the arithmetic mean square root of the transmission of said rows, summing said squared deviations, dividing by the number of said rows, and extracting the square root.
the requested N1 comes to 0.017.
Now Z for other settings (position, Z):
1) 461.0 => 1.175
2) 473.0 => 1.035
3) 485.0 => 0.8036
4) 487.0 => 0.8051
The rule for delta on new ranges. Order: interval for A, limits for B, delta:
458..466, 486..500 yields 0.11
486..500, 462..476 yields -0.10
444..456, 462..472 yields 0.09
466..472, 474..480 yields 0.19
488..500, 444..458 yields -0.19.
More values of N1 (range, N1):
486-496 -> 0.029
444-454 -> 0.024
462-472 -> 0.018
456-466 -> 0.004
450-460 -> 0.006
